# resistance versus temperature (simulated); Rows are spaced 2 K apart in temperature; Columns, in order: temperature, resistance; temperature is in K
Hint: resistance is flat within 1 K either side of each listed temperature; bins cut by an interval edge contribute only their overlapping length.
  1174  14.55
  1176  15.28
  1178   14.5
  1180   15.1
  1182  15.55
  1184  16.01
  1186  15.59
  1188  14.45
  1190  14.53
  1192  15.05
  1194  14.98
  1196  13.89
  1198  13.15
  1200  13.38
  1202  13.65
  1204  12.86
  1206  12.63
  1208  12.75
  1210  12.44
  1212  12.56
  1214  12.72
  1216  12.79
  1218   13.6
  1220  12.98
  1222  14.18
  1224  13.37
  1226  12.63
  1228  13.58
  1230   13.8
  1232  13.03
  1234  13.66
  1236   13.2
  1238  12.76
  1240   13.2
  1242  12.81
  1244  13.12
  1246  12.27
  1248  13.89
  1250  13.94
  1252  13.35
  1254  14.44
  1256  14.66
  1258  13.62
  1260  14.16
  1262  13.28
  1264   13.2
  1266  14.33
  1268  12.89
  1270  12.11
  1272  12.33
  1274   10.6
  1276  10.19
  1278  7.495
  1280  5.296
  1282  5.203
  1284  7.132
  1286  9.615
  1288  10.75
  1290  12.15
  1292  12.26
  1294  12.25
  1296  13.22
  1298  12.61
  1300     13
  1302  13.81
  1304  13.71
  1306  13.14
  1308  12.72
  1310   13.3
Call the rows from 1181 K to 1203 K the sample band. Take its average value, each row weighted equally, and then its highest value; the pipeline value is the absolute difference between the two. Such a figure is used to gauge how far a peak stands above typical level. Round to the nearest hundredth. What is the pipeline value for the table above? 1.44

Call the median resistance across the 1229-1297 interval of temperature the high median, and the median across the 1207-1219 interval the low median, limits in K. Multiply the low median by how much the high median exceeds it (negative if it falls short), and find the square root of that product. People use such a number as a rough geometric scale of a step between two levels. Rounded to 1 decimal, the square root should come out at 1.7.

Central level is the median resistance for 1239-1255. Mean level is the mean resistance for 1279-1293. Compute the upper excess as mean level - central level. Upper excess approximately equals -4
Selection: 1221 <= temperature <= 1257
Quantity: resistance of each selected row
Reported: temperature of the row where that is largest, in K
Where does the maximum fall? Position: 1256 K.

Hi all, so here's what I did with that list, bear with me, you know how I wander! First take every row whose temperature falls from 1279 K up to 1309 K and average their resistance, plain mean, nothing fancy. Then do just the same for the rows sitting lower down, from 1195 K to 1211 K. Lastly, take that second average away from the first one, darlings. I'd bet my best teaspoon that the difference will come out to -2.0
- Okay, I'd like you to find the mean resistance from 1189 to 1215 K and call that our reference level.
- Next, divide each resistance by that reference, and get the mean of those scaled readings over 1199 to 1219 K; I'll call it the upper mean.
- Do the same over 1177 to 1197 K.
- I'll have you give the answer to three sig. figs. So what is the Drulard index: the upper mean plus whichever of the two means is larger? 2.08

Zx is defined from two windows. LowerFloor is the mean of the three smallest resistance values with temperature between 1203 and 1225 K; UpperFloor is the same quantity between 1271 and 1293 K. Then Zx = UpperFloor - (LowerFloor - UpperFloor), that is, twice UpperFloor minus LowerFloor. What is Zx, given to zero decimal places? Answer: -1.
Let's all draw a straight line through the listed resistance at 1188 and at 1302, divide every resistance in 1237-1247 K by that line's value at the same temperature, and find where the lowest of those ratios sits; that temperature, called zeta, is 1246 K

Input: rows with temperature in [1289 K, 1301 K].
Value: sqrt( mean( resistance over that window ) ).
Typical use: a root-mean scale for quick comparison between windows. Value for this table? 3.55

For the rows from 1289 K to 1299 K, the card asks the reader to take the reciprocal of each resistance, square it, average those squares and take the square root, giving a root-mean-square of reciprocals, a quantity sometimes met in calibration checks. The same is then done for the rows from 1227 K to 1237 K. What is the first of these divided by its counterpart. 1.08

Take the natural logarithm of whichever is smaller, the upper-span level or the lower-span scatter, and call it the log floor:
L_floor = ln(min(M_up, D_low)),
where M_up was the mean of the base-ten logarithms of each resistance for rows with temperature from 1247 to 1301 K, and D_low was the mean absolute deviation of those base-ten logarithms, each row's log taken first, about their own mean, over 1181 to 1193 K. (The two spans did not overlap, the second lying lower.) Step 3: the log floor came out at -4.2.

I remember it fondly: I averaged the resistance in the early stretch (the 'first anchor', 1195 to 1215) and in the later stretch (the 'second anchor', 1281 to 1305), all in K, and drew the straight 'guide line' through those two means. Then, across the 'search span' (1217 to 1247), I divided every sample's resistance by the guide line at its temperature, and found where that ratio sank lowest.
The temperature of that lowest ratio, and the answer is 1226 K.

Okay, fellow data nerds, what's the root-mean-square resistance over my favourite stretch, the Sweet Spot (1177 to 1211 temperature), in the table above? 14.2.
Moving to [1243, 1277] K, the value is 13.1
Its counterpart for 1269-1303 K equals 10.9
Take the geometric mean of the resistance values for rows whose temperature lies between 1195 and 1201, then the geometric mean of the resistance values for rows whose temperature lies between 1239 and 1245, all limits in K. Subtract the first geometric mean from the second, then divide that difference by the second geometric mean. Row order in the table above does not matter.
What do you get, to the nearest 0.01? -0.03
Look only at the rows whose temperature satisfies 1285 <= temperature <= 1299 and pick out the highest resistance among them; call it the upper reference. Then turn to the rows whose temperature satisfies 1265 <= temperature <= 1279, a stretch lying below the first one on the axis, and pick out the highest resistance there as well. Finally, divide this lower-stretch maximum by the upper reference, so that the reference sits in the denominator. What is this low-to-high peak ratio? 1.08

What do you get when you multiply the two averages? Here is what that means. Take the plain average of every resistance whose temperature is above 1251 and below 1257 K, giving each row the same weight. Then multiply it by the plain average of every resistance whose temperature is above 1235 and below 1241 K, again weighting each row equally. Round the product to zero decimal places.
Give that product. 185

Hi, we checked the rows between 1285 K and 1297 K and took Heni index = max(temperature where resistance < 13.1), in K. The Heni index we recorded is 1294 K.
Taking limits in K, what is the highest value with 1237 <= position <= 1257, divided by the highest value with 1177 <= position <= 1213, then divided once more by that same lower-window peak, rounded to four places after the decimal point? 0.0572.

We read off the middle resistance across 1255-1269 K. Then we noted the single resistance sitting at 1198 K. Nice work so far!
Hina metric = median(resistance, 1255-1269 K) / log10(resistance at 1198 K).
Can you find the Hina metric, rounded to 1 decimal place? 12.2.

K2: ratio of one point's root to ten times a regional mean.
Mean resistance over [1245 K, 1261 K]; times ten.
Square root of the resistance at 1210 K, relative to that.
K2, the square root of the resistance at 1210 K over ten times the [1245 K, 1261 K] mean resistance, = 0.026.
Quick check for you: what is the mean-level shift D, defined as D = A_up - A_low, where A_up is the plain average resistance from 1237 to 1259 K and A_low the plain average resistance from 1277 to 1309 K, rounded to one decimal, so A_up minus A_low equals 2.6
